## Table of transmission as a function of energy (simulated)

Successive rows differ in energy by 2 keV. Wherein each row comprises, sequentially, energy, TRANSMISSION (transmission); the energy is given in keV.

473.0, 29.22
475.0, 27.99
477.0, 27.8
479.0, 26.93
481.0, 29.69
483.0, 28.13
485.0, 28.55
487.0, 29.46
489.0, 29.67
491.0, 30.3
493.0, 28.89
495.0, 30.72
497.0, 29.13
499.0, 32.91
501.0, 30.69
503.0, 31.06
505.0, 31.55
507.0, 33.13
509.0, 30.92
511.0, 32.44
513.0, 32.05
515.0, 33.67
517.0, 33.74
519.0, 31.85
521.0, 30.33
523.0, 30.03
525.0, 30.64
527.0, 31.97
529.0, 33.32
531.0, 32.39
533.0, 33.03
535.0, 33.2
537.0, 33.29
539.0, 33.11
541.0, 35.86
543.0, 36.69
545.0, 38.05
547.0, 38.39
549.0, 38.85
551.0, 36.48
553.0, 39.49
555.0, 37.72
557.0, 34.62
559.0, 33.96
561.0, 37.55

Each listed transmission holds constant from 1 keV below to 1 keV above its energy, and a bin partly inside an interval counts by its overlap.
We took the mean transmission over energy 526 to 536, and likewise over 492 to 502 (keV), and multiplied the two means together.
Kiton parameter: 999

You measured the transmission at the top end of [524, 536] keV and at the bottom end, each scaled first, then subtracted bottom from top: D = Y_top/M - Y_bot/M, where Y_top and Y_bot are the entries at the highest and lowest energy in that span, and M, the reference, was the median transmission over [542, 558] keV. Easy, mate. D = 0.07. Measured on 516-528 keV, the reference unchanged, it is -0.05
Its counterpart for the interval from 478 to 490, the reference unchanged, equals 0.07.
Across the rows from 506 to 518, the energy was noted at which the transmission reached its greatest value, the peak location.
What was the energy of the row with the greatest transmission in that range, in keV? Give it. 517.0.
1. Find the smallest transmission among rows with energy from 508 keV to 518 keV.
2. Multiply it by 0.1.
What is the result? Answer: 3.09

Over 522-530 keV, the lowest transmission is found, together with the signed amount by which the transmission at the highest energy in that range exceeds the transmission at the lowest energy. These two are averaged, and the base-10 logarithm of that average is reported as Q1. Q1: 1.22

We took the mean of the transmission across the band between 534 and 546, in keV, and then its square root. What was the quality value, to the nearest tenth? 5.9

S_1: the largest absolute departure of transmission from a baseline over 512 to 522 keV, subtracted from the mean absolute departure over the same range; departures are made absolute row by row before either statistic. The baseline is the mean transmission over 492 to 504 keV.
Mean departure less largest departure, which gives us -1.32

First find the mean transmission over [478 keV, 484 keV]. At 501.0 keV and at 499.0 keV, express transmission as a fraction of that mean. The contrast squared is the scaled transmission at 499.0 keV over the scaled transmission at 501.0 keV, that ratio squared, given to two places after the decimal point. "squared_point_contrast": 1.15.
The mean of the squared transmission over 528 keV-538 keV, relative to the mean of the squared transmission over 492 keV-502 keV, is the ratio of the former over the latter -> 1.17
